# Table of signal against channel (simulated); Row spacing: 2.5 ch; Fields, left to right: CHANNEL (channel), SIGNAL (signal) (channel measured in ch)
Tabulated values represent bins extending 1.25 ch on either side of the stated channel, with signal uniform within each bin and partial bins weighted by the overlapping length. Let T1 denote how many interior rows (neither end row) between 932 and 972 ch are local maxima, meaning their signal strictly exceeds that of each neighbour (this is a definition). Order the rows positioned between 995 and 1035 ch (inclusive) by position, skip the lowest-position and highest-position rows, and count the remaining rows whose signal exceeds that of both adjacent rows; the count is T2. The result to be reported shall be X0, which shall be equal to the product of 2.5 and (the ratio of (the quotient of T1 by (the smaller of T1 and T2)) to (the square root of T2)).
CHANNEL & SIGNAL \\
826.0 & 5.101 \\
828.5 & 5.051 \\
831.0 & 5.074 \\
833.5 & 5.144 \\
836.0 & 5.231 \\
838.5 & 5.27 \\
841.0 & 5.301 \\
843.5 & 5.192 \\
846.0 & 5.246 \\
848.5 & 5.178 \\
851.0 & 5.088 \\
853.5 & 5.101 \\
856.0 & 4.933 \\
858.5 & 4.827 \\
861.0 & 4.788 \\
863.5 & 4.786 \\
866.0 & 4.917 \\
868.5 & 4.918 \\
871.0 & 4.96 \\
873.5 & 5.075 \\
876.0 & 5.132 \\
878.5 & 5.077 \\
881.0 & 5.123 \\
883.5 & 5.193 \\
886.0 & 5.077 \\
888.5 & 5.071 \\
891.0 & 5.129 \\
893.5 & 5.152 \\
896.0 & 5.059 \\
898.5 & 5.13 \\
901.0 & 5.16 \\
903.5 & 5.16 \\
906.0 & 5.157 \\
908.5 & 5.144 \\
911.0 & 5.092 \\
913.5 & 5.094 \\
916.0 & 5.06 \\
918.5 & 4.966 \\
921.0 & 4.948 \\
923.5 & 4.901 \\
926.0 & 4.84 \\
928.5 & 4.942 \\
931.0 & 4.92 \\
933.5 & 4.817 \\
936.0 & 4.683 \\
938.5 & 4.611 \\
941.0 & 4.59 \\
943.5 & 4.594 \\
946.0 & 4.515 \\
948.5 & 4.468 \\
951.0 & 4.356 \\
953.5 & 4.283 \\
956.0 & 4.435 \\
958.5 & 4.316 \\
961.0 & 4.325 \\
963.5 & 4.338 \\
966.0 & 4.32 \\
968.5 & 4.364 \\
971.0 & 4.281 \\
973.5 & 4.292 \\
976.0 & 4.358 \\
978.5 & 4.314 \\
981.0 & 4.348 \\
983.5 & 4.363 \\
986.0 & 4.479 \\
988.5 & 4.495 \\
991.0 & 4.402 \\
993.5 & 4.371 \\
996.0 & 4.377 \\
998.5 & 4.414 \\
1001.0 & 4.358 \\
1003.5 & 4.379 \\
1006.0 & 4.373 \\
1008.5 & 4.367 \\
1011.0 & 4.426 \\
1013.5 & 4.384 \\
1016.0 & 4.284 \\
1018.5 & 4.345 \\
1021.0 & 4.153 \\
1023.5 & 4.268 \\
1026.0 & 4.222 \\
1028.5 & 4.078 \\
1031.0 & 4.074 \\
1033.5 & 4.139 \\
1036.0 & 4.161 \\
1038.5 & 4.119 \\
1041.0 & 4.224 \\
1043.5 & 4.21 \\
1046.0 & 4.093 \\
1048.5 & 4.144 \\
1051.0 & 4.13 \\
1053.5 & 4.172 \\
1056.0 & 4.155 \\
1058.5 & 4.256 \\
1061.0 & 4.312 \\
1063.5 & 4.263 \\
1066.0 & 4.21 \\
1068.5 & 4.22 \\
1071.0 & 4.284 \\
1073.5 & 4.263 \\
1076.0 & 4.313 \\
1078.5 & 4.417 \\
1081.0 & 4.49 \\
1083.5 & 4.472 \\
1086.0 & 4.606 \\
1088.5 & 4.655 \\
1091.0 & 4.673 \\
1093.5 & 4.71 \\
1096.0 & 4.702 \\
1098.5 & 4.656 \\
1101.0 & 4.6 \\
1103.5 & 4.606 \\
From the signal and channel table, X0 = 1.12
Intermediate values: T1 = 4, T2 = 5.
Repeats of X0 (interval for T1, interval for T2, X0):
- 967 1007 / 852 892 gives 3.54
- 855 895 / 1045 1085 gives 1.12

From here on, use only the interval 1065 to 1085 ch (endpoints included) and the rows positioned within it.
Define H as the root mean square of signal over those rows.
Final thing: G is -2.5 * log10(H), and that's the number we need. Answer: -1.59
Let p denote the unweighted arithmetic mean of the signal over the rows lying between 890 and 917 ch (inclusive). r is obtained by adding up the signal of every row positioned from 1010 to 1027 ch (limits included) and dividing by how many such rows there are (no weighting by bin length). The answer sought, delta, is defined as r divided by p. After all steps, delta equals 0.84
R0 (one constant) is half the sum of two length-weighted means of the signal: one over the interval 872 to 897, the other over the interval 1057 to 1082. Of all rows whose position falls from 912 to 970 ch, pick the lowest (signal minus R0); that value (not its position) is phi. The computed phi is -0.4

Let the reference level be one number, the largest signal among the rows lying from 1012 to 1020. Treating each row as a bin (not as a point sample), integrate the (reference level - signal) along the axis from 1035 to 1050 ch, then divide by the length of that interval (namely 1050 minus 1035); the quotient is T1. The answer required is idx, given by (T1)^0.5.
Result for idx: 0.48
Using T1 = 0.226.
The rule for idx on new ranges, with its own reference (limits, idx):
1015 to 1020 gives 0.28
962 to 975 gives 0.25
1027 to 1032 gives 0.55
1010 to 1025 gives 0.28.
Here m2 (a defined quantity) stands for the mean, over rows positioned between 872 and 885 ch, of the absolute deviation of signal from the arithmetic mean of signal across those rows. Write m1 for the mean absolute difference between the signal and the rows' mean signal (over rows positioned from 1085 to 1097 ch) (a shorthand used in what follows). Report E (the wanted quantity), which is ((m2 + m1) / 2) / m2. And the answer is 0.94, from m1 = 0.03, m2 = 0.035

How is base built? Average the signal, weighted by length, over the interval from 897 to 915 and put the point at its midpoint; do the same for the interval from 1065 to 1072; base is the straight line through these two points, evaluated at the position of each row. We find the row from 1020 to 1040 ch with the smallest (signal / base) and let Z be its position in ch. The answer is 1028.5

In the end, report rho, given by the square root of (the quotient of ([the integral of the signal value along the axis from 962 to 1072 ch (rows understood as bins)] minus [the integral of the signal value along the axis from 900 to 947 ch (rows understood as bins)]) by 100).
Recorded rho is 1.55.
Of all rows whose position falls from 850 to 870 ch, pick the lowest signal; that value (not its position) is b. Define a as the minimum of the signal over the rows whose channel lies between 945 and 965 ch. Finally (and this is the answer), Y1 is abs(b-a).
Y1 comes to 0.5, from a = 4.283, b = 4.786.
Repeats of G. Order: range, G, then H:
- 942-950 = -1.64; 4.53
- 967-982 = -1.59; 4.33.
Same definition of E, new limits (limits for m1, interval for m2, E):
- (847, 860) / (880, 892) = 2.13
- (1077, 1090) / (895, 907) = 1.82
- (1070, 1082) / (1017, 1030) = 1.01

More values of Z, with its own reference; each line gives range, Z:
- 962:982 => 971.0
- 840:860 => 858.5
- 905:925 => 923.5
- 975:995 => 978.5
